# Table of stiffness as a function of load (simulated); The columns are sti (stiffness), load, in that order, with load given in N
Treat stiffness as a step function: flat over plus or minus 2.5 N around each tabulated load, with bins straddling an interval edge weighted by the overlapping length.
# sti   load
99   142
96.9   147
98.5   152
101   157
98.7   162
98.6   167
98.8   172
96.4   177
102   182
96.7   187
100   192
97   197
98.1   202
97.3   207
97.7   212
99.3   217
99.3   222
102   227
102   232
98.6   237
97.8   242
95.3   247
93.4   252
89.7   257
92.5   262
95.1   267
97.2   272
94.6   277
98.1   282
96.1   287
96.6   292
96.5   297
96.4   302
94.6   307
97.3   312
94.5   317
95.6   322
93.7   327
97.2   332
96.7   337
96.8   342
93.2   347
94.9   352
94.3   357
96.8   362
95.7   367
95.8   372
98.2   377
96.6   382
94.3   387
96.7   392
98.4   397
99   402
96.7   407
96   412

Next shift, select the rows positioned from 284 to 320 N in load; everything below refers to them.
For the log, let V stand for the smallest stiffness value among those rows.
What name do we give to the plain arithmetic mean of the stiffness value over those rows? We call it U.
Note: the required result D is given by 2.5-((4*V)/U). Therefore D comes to -1.44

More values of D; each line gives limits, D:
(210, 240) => -1.42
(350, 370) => -1.45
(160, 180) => -1.43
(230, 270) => -1.26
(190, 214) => -1.46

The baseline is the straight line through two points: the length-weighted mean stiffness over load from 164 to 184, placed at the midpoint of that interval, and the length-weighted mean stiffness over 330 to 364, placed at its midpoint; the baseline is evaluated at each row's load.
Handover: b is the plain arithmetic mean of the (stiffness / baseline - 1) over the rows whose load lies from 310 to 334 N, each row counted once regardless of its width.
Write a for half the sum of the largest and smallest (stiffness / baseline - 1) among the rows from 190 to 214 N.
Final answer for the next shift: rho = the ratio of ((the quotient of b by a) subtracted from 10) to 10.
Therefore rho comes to 5.08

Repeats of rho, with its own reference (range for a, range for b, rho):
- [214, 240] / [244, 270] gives 1.16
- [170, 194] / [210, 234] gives 0.52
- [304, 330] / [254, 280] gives 0.51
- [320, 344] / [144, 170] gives 0.92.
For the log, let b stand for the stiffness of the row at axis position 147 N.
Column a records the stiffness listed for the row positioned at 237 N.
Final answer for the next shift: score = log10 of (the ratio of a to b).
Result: 0.008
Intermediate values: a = 98.6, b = 96.9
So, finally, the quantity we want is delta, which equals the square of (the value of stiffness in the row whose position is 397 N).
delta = 9683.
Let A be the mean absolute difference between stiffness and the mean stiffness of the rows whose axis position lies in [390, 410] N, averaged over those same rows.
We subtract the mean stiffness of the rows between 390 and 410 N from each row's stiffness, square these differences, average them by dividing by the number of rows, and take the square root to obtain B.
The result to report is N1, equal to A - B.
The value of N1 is -0.02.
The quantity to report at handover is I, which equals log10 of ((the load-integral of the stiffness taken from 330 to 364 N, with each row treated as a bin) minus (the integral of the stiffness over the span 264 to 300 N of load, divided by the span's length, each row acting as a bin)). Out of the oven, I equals 3.50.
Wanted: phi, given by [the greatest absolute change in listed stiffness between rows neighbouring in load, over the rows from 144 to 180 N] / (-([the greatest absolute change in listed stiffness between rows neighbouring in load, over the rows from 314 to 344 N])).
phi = -0.71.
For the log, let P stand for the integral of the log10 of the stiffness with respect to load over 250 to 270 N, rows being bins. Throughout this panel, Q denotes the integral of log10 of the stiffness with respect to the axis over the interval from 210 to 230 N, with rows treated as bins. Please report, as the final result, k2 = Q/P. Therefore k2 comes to 1.02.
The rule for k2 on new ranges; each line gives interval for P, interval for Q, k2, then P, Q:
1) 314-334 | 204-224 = 1.01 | 39.6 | 39.9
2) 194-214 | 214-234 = 1.01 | 39.8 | 40.0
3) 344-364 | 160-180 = 1.01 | 39.5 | 39.8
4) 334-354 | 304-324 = 1.00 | 39.6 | 39.6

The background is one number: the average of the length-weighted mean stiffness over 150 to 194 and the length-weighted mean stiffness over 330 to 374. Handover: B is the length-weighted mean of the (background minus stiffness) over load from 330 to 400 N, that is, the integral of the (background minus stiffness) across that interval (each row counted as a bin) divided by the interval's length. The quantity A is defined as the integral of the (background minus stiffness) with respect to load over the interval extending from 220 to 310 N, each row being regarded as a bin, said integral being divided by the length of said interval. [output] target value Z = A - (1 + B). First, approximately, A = 0.9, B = 1.2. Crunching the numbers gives -1.3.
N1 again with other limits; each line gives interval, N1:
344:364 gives -0.26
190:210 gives -0.22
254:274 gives -0.29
